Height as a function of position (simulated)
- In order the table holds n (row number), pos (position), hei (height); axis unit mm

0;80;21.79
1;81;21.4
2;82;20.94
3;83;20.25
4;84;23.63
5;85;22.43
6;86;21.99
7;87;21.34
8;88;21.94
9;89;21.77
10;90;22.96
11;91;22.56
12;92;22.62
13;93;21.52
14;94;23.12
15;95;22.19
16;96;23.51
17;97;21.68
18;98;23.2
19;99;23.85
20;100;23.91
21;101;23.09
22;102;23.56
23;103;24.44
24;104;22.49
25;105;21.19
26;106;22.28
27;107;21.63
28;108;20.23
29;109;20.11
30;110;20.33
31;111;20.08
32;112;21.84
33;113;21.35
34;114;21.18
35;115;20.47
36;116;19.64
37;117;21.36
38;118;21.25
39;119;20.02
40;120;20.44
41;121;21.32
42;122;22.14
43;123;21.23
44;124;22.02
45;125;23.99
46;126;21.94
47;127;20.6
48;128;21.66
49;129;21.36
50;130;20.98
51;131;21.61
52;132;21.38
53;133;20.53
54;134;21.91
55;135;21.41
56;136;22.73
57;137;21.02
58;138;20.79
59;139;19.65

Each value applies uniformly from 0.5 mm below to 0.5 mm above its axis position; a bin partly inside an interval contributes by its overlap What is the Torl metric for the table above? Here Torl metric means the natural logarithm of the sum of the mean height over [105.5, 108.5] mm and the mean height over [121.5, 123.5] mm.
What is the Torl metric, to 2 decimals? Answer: 3.76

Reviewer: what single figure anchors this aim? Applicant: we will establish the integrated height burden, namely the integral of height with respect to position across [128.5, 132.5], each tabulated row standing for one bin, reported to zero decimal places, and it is 85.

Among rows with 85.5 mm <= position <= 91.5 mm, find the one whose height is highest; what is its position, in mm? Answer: 90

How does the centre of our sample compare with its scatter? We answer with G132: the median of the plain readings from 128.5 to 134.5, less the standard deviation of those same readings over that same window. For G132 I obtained 20.9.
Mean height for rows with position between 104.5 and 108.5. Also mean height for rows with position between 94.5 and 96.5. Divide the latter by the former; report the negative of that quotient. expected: -1.07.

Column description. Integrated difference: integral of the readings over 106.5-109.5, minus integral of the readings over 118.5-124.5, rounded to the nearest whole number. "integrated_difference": -65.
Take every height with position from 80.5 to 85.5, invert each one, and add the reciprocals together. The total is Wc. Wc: 0.231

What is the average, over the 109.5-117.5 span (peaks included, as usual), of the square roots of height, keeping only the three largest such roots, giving 4.64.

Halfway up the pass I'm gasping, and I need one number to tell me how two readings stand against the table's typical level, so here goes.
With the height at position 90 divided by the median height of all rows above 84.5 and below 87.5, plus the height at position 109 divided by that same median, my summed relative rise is 1.96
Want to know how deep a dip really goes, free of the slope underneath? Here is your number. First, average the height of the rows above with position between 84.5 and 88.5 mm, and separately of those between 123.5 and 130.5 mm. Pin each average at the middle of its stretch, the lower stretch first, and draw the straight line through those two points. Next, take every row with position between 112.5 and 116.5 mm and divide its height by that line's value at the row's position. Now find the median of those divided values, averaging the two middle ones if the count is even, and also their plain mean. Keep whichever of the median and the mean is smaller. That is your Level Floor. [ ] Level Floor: 0.95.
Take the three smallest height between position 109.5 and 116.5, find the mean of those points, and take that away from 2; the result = -18.0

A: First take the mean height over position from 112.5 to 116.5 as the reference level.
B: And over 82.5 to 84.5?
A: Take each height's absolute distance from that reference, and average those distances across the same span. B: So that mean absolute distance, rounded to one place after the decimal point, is 1.7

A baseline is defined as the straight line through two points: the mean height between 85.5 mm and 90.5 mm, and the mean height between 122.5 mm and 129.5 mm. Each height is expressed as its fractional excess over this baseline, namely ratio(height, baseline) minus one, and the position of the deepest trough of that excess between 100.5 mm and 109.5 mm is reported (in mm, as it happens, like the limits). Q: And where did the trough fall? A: 109 mm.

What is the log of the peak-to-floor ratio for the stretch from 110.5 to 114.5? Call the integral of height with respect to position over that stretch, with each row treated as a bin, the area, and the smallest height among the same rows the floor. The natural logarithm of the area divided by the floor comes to 1.44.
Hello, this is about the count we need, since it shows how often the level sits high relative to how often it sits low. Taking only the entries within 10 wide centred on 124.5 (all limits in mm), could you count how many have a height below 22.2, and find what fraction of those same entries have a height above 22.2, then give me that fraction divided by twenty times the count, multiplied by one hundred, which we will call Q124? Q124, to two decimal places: 0.06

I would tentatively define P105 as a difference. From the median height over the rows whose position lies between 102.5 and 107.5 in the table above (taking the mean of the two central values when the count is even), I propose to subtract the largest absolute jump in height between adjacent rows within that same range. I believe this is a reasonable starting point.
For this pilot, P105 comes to 20.3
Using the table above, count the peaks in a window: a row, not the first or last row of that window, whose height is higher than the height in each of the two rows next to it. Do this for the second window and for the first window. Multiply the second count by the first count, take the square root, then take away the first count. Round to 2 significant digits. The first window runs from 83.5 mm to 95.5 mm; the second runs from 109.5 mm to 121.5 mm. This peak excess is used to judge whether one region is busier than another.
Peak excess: -1.2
